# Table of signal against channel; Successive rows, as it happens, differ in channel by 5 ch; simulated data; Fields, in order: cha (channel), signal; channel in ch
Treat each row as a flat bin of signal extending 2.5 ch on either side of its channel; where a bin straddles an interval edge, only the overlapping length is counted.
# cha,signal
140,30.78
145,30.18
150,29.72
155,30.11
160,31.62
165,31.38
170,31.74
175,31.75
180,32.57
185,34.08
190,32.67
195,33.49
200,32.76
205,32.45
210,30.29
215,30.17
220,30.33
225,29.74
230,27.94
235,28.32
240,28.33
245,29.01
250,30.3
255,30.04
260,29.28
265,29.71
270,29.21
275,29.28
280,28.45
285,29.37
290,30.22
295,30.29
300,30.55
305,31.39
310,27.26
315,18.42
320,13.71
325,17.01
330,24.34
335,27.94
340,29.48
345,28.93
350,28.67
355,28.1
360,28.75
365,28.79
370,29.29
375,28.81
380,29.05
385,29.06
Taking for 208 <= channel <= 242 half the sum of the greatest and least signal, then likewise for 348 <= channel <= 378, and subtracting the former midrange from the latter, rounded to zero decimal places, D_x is 0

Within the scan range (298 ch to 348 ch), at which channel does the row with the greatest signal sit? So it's 305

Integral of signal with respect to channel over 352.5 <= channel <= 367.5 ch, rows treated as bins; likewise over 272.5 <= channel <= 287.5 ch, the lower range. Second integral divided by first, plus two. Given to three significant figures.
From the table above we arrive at 3.02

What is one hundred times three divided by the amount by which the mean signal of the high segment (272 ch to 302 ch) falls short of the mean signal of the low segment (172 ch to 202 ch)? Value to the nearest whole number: 94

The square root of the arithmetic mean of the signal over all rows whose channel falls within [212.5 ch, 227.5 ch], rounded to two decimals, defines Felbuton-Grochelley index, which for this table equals 5.48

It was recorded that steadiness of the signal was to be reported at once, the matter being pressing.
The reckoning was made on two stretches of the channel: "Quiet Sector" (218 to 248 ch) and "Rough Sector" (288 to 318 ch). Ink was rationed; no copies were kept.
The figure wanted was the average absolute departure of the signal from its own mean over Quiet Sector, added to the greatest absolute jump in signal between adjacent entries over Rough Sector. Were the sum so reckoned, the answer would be 9.6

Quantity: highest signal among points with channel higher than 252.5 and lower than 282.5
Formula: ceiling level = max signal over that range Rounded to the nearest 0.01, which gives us 30.04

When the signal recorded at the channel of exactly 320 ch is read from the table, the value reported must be 13.71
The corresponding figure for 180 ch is 32.57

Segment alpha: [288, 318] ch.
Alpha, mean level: 28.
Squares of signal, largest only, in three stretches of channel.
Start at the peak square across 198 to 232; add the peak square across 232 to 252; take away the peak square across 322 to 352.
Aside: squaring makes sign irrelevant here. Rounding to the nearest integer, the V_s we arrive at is 1122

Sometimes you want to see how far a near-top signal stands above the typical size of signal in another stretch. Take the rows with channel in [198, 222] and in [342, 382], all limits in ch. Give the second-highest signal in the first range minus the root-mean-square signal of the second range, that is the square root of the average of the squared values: 4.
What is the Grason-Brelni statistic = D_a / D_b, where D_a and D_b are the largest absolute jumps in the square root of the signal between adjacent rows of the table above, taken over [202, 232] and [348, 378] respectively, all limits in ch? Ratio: 3.2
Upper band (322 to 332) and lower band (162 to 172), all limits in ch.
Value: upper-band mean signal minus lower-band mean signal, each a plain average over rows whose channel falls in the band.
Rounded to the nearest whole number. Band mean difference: -11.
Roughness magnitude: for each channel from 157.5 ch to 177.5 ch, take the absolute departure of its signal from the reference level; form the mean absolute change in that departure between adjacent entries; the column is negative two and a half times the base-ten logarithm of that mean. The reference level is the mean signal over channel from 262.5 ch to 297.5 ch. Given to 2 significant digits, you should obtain 1.7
